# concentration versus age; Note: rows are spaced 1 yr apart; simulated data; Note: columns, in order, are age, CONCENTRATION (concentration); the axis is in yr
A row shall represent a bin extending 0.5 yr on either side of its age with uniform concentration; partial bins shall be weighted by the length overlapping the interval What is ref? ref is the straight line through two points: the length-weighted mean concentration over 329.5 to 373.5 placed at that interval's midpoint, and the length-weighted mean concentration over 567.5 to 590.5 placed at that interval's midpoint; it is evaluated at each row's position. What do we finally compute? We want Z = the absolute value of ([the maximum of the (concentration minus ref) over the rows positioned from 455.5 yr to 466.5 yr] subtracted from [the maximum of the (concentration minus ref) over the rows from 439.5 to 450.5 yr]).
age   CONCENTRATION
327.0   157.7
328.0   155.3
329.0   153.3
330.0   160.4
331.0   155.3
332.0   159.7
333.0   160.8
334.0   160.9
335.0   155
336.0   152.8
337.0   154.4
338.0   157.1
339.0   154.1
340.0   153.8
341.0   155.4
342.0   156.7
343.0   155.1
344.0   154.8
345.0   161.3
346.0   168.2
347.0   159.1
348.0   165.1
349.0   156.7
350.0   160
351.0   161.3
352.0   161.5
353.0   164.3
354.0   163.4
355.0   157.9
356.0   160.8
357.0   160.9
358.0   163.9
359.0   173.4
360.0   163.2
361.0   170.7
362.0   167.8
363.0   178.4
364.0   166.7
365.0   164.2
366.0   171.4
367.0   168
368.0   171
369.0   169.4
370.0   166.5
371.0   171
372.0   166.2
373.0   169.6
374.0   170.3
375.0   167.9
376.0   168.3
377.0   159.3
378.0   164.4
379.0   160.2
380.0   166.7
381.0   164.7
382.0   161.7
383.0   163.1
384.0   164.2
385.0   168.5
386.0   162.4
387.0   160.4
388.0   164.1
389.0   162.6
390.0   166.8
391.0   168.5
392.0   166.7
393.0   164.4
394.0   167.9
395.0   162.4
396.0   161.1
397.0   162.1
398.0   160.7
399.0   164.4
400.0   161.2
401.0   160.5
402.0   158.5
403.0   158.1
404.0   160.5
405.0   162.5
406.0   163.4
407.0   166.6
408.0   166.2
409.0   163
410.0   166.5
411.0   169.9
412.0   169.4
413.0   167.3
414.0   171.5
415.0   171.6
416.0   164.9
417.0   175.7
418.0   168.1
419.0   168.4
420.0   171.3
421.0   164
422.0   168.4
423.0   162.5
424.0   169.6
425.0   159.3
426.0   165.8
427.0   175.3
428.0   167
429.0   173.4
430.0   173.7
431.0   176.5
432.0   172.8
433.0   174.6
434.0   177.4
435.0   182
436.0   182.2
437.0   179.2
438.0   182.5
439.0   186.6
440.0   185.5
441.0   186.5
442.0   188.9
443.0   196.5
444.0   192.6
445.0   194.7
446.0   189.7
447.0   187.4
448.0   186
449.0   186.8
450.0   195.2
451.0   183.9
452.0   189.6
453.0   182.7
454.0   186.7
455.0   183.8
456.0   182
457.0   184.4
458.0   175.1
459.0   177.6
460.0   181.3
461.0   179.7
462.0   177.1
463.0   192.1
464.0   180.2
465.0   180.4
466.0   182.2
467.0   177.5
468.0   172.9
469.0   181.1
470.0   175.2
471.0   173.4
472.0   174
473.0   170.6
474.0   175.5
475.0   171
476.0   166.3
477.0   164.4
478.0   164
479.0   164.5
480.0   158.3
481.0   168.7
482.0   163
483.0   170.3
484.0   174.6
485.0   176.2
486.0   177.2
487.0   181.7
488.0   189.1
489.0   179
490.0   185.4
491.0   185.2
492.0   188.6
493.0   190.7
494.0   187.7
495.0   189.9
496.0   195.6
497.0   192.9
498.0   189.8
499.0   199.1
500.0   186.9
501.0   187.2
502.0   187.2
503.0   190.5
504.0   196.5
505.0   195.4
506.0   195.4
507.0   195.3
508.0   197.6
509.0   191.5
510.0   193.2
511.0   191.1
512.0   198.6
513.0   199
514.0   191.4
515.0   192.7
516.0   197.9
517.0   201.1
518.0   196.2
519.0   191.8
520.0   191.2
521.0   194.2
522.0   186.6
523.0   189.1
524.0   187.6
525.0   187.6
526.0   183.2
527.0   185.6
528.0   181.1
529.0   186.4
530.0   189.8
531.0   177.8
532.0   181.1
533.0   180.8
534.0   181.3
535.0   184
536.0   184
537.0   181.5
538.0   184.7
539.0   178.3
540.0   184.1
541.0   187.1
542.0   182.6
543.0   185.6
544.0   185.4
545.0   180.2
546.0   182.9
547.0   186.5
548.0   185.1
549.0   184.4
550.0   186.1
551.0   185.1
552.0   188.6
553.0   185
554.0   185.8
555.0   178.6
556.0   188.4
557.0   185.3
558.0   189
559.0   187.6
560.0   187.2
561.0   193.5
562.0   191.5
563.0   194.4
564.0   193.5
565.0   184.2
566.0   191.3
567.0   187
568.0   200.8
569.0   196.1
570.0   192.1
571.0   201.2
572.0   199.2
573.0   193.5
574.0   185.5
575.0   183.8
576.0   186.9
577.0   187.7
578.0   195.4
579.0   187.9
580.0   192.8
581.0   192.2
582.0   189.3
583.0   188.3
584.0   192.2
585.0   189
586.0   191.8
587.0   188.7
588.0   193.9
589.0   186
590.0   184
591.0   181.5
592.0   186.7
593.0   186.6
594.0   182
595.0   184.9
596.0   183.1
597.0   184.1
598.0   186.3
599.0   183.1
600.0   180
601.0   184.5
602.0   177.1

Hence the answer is 7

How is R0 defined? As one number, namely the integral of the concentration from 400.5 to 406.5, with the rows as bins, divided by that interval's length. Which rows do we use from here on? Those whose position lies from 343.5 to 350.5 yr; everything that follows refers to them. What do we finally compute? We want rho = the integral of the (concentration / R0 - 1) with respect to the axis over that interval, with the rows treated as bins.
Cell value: 0.0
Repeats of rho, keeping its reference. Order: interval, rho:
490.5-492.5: 0.3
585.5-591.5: 1.0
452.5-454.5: 0.3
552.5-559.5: 1.1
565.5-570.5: 1.0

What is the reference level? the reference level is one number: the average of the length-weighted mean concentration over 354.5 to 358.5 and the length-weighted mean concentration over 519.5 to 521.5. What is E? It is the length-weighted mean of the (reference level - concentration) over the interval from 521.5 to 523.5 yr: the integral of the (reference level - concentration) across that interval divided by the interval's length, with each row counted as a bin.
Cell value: -11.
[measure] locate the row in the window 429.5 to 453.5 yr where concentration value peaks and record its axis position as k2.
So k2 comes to 443.0 yr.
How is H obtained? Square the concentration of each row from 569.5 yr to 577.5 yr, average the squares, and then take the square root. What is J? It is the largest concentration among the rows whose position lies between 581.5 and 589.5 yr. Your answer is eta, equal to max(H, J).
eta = 194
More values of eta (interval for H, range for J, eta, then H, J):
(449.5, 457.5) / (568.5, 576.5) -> 201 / 186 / 201.2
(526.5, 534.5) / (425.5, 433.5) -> 183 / 183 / 176.5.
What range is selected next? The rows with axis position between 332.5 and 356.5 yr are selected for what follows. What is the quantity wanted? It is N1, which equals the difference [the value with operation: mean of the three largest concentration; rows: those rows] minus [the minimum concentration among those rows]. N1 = 13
